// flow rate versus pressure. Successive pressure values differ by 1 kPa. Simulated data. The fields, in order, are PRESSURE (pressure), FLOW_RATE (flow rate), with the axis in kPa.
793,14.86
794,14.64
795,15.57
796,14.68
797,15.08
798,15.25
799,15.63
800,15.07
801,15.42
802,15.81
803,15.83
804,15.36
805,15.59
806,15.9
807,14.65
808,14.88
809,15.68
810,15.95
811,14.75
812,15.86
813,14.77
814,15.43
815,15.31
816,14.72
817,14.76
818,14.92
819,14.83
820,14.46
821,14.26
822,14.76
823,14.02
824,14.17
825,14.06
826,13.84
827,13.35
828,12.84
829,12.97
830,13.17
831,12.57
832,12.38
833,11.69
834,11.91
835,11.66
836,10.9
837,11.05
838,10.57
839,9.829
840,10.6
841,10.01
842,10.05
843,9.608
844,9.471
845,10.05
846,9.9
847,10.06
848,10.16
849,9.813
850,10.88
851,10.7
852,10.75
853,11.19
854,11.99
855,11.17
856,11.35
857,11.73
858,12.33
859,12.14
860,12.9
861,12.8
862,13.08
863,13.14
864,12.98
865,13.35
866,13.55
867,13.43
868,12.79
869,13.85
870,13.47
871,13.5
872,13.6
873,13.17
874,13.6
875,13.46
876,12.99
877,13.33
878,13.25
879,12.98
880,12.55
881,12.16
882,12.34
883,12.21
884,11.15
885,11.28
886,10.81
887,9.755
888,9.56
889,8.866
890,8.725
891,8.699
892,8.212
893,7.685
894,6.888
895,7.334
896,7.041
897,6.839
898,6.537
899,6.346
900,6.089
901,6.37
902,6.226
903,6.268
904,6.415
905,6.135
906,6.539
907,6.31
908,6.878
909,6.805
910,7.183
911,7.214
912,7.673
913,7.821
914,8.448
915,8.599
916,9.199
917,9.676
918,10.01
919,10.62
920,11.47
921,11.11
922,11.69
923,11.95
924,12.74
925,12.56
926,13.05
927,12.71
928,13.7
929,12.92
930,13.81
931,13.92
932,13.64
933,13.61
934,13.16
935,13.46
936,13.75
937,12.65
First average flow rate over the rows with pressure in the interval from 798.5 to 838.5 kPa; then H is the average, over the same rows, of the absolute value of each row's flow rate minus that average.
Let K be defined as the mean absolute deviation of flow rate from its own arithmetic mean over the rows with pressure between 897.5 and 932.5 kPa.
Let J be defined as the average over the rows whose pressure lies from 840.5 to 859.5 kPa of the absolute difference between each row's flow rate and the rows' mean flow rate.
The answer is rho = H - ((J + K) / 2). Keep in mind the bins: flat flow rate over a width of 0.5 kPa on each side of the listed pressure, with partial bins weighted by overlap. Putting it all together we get -0.4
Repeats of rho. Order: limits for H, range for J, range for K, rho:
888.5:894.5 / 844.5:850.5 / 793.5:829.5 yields 0.2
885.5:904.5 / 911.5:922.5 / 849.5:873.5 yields 0.2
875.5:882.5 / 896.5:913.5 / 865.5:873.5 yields 0.1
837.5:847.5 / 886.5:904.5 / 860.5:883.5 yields -0.5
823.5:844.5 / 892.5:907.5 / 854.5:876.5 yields 0.8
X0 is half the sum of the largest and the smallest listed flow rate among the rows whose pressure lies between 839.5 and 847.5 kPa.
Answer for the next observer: 10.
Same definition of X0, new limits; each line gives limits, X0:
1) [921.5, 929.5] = 13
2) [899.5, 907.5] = 6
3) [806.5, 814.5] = 15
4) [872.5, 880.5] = 13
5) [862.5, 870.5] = 13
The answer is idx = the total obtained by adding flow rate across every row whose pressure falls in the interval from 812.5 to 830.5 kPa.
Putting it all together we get 257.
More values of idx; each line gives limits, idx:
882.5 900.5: 154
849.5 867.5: 219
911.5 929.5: 196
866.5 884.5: 234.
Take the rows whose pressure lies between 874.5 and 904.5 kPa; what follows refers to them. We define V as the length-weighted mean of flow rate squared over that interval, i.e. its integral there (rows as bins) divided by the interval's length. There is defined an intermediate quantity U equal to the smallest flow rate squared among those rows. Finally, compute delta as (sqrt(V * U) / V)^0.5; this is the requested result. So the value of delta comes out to 0.79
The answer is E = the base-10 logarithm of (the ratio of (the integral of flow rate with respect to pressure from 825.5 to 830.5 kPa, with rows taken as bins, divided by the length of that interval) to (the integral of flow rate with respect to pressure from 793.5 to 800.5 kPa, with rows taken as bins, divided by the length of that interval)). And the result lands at -0.06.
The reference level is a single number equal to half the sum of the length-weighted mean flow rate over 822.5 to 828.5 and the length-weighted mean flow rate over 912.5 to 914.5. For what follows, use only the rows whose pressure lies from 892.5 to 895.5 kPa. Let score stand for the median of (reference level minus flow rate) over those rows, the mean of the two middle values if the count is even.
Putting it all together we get 4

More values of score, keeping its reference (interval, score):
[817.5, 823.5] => -4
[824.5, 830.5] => -2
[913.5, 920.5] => 1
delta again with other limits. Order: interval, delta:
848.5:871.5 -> 0.89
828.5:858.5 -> 0.93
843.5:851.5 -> 0.97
